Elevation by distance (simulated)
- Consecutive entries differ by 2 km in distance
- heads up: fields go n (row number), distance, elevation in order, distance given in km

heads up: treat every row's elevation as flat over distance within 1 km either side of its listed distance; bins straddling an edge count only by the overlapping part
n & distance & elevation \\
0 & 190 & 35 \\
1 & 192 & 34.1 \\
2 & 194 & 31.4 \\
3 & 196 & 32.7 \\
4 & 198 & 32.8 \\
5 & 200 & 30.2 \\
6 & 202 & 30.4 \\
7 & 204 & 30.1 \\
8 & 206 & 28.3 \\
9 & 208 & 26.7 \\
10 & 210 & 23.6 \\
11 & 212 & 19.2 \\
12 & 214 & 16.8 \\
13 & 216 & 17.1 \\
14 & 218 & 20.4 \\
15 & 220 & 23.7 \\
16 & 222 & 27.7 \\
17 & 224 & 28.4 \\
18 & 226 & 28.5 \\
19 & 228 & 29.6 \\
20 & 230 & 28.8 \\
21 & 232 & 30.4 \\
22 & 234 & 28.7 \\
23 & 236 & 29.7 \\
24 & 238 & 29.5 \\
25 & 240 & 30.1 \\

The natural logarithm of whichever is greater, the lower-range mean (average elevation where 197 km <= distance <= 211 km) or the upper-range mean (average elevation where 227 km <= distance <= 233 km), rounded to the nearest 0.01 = 3.39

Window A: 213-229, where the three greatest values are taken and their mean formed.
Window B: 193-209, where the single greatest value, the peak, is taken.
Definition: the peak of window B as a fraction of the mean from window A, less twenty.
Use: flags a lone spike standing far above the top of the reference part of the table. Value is -18.9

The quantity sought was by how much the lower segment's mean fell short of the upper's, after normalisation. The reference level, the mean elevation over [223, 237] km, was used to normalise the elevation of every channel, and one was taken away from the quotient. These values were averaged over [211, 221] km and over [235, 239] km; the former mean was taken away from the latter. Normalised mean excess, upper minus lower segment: 0.35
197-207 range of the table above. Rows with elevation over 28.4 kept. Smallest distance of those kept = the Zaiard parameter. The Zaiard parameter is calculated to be 198 km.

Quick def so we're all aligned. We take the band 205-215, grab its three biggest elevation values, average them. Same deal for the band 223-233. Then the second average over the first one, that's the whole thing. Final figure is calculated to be 1.13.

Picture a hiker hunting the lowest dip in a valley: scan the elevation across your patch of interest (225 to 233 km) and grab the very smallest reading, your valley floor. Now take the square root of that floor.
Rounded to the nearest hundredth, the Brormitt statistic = 5.34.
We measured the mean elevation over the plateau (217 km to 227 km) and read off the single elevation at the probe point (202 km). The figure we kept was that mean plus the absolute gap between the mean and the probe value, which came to 30.4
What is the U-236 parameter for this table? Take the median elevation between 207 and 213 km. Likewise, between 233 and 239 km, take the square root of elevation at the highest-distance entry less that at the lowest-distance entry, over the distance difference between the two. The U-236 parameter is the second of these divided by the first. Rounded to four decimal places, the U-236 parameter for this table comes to 0.0008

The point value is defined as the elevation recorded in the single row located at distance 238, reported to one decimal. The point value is 29.5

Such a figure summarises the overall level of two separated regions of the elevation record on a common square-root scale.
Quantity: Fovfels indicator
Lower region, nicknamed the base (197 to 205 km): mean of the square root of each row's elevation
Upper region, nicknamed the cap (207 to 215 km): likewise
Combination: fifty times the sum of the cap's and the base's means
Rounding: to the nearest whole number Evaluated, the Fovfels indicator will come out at 509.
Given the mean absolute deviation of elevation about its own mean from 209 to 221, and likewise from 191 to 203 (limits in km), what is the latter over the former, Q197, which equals 1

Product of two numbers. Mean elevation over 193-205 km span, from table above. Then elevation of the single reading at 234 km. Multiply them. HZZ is 897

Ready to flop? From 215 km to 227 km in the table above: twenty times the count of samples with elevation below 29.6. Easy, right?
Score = 120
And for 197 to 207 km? 20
